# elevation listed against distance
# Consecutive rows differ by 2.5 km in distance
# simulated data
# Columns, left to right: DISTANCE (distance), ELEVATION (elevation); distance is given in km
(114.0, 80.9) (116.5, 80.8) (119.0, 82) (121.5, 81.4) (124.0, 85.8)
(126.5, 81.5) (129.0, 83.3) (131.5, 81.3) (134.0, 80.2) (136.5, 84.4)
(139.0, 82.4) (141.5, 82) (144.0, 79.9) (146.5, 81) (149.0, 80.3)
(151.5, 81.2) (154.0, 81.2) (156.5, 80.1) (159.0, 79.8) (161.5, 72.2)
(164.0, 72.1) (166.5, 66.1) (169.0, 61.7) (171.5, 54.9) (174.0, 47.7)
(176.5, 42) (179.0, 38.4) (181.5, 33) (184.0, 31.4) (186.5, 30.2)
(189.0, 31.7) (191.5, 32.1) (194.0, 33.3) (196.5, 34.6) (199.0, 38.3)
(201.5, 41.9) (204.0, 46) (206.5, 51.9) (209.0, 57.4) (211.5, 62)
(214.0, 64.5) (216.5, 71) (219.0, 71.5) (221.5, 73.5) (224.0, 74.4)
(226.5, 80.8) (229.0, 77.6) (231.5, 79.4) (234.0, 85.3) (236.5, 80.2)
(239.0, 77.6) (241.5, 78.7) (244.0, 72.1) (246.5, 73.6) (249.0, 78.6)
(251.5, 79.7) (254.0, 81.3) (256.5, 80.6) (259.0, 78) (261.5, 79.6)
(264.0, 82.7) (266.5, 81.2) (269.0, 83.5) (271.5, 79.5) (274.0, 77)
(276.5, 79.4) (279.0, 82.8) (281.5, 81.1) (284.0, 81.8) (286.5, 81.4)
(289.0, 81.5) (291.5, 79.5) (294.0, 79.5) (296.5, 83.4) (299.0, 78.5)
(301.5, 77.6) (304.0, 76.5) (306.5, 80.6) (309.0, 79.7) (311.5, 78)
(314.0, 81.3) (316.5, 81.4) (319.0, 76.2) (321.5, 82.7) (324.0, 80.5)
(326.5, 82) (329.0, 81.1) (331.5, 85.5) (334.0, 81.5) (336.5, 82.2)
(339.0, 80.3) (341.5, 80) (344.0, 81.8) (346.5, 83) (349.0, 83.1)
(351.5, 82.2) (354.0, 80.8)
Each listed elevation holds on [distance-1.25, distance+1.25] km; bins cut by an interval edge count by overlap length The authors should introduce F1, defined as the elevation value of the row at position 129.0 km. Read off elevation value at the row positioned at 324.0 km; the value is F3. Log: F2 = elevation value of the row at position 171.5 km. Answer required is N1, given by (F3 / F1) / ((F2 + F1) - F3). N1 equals 0.017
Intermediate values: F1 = 83.3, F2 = 54.9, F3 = 80.5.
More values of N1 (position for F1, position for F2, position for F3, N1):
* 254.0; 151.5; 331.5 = 0.014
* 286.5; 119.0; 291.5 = 0.012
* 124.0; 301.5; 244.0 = 0.009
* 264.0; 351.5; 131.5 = 0.012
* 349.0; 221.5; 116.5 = 0.013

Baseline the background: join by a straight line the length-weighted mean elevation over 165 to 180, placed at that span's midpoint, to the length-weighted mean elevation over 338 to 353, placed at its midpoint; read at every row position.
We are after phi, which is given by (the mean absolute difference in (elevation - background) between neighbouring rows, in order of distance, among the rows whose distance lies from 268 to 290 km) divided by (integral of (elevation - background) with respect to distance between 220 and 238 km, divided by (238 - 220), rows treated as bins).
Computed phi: 0.1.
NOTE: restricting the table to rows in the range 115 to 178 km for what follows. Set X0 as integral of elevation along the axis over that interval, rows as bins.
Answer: 4743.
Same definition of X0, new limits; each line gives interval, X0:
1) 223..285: 4927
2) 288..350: 5002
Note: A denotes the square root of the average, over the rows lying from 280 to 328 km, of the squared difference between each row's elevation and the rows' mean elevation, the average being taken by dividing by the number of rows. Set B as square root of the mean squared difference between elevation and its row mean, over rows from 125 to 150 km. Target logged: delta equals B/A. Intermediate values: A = 2.0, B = 1.4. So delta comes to 0.7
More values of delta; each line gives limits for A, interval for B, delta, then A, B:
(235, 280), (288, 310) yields 0.7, 2.9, 1.9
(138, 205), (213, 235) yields 0.3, 20.5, 5.8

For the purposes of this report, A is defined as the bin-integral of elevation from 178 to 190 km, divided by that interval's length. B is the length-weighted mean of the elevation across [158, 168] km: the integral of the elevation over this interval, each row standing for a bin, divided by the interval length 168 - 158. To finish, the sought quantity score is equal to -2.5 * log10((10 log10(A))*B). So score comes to -7.60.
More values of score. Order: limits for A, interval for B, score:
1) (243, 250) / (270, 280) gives -7.94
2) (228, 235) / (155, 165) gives -7.91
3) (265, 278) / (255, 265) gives -7.96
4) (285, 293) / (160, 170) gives -7.79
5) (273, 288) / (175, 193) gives -7.04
